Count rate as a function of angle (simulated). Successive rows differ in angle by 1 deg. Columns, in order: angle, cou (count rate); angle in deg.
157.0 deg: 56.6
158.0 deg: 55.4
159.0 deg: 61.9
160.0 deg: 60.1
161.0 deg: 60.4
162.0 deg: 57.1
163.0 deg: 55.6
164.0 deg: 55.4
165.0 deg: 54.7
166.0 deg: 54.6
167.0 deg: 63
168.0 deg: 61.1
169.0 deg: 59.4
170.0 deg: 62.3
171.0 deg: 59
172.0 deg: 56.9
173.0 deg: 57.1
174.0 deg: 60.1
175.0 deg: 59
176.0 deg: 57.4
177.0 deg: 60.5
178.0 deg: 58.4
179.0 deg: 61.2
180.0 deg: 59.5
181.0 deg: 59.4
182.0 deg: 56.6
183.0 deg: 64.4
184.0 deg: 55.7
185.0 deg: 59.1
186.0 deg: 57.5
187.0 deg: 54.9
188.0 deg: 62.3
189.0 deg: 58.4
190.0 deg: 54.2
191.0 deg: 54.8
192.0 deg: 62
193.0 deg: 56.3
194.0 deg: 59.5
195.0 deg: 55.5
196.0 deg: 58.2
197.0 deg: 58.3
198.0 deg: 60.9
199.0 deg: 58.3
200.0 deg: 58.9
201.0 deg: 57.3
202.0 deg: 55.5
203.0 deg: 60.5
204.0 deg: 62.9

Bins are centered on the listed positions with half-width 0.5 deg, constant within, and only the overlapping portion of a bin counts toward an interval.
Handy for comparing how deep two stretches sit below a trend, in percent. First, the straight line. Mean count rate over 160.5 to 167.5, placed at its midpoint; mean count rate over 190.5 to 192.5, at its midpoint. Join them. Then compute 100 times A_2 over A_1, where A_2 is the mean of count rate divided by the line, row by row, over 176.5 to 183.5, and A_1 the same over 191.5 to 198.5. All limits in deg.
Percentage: 103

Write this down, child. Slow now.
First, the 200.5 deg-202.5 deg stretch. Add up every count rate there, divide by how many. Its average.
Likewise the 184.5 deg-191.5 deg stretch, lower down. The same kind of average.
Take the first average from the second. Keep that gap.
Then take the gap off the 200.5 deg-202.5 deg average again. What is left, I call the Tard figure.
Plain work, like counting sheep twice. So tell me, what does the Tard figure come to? 55.5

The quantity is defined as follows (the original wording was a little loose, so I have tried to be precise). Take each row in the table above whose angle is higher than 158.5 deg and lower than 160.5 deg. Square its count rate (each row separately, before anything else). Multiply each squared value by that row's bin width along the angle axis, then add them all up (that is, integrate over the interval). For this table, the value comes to 7444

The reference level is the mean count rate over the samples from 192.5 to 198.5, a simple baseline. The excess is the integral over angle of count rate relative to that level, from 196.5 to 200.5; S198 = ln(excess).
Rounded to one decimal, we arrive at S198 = 1.4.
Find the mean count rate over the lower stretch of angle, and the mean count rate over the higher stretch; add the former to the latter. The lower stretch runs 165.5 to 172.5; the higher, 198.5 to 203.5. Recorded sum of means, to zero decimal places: 118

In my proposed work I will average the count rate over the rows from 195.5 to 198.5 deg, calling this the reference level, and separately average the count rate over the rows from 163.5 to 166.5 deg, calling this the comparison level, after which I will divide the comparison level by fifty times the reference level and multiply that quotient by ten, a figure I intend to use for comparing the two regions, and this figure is 0.186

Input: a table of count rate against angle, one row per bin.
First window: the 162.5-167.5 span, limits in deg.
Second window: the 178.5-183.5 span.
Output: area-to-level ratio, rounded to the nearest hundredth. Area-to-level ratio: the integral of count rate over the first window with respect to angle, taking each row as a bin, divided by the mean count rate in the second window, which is 4.70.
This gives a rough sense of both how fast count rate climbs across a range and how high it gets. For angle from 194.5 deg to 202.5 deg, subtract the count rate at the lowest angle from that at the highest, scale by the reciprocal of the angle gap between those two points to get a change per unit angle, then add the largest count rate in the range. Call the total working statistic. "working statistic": 60.9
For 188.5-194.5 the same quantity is 62.2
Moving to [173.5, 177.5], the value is 60.6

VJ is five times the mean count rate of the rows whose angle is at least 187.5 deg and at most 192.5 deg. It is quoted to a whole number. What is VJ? 292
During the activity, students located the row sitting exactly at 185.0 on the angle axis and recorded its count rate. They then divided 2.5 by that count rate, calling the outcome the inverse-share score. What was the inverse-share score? 0.0423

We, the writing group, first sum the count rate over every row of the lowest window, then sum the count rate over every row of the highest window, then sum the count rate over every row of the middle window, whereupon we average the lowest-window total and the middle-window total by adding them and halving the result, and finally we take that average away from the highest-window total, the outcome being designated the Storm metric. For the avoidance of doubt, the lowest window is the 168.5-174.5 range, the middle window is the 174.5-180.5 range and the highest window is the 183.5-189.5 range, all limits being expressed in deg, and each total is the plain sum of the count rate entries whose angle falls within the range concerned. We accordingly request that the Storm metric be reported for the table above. -7.5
